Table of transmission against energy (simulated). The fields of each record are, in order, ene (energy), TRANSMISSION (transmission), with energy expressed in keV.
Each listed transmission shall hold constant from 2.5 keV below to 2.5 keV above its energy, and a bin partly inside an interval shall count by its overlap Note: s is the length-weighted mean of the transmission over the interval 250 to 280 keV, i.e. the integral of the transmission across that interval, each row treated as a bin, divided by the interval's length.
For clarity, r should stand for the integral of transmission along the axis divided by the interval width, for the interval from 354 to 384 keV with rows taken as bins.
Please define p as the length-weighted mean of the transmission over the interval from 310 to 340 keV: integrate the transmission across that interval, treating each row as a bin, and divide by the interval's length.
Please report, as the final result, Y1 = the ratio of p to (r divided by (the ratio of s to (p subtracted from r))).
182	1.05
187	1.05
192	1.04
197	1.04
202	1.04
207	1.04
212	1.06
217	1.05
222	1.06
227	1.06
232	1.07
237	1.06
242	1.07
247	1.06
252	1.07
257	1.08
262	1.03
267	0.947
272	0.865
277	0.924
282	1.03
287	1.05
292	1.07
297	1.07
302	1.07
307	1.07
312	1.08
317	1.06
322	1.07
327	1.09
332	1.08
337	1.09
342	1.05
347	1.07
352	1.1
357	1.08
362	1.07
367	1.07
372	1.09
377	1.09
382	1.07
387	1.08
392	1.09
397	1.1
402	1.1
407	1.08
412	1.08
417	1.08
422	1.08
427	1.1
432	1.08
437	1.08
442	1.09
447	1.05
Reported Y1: 984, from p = 1.078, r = 1.08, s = 0.99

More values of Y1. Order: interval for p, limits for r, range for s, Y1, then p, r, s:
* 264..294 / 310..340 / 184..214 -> 10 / 0.980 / 1.08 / 1.04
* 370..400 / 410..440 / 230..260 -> -321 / 1.087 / 1.08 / 1.07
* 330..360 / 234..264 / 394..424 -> -70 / 1.078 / 1.06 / 1.09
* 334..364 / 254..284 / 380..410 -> -12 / 1.077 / 0.98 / 1.09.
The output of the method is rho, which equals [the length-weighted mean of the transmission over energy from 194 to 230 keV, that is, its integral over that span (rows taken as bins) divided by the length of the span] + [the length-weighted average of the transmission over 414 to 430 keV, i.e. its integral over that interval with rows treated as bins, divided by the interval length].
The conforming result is 2.14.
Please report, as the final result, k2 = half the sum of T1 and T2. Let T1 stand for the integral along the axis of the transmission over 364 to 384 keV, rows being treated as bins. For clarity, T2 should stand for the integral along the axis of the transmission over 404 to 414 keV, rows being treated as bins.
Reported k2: 16.2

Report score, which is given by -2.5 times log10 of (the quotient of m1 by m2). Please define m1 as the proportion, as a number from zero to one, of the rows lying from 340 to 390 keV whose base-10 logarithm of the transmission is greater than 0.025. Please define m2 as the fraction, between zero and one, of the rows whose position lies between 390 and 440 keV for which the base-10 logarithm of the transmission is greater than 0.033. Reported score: 0.1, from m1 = 0.90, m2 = 1.0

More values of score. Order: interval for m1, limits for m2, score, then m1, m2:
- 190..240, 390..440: 0.8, 0.50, 1.0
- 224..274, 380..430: 0.3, 0.70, 0.9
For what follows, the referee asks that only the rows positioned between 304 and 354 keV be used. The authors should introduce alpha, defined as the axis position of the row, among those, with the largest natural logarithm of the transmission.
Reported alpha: 352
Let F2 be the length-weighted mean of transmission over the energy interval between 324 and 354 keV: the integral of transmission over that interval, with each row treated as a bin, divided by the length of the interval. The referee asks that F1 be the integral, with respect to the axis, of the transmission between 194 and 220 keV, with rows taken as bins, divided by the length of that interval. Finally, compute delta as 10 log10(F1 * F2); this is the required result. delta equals 0.53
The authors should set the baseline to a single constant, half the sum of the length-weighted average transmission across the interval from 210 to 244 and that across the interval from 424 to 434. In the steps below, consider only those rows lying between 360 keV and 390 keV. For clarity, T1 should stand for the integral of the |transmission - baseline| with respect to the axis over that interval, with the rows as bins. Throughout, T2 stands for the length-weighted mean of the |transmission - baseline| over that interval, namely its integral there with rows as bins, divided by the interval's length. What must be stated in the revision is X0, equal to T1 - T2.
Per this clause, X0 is 0.2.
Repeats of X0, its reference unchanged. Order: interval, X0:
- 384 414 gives 0.4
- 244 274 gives 1.9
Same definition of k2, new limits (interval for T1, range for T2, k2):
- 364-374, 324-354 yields 21.6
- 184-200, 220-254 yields 26.4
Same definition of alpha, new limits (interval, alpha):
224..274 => 257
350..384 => 352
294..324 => 312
